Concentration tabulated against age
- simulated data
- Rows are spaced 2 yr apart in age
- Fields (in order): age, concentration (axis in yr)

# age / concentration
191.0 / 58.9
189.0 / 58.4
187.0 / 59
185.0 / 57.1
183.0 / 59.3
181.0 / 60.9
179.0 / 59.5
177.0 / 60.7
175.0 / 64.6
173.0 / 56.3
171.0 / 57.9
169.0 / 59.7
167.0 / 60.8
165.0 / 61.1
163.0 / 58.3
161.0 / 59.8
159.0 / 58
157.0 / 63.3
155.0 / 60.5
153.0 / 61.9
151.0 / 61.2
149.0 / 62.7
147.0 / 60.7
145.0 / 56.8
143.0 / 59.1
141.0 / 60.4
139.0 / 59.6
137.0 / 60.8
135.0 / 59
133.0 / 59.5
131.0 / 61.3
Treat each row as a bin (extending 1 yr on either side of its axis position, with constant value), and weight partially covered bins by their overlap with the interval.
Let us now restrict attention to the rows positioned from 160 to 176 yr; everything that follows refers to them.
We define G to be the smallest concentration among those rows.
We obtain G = 56.3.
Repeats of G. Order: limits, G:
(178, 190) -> 57.1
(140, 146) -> 56.8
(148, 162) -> 58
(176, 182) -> 59.5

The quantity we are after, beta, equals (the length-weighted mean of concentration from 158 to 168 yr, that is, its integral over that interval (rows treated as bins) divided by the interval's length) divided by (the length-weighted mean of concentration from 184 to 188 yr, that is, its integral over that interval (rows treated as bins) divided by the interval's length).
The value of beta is 1.03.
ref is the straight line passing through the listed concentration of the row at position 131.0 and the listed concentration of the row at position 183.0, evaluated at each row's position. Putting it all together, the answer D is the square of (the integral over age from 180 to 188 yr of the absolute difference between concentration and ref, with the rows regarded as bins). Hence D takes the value 58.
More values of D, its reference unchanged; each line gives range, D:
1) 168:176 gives 431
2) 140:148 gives 155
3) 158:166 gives 119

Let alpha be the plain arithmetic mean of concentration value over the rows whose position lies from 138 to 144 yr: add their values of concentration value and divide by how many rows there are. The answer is 59.7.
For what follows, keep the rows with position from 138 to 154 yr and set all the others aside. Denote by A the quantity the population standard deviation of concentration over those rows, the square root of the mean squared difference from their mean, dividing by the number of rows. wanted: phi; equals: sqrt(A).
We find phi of 1.3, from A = 1.7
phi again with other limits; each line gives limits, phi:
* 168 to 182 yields 1.6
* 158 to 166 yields 1.1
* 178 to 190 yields 1.1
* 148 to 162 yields 1.3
